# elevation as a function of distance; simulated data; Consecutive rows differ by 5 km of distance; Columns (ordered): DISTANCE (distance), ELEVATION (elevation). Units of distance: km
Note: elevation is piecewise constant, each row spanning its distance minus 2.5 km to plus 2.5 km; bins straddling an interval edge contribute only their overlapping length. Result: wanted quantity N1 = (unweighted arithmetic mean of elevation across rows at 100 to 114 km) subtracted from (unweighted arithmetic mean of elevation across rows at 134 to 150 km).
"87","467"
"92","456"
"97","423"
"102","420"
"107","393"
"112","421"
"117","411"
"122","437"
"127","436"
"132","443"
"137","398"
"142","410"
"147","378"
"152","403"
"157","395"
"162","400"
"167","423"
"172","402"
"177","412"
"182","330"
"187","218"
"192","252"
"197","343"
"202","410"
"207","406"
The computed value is -16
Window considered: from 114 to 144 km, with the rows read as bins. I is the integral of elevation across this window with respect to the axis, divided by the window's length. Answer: 423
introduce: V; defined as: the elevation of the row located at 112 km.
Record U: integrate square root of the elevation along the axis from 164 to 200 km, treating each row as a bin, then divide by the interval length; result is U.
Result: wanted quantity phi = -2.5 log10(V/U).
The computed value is -3.40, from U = 18.4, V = 421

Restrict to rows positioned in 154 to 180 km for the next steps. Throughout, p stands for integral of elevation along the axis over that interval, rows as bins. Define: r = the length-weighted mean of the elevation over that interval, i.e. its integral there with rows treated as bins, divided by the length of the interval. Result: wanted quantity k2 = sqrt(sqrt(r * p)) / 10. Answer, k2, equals 4.5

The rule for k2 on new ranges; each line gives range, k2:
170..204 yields 4.4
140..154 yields 3.9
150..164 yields 3.9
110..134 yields 4.6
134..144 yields 3.6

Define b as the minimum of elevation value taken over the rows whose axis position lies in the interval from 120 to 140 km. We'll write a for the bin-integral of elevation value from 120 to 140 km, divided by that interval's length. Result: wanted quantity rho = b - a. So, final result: -30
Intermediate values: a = 428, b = 398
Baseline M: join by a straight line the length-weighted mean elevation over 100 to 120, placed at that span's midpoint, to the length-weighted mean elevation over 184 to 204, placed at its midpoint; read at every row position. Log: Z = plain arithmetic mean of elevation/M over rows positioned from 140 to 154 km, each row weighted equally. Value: 1.09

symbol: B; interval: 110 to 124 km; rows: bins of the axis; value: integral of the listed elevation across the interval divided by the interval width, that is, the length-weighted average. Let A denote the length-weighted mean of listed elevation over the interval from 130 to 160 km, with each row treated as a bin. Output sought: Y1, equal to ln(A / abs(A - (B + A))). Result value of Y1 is -0.05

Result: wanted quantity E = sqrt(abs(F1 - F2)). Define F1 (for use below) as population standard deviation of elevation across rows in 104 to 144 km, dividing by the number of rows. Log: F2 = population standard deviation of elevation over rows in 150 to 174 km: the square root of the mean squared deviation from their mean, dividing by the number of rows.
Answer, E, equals 2.8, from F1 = 18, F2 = 10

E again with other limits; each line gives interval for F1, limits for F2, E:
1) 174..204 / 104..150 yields 7.2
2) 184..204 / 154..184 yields 6.8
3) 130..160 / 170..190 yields 7.6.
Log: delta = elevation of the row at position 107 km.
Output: 393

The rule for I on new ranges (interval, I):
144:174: 400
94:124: 418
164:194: 342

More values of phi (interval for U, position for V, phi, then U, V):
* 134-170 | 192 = -2.75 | 20.0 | 252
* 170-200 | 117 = -3.40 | 17.9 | 411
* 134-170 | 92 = -3.39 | 20.0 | 456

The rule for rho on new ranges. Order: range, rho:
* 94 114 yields -22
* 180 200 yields -70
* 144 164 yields -16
